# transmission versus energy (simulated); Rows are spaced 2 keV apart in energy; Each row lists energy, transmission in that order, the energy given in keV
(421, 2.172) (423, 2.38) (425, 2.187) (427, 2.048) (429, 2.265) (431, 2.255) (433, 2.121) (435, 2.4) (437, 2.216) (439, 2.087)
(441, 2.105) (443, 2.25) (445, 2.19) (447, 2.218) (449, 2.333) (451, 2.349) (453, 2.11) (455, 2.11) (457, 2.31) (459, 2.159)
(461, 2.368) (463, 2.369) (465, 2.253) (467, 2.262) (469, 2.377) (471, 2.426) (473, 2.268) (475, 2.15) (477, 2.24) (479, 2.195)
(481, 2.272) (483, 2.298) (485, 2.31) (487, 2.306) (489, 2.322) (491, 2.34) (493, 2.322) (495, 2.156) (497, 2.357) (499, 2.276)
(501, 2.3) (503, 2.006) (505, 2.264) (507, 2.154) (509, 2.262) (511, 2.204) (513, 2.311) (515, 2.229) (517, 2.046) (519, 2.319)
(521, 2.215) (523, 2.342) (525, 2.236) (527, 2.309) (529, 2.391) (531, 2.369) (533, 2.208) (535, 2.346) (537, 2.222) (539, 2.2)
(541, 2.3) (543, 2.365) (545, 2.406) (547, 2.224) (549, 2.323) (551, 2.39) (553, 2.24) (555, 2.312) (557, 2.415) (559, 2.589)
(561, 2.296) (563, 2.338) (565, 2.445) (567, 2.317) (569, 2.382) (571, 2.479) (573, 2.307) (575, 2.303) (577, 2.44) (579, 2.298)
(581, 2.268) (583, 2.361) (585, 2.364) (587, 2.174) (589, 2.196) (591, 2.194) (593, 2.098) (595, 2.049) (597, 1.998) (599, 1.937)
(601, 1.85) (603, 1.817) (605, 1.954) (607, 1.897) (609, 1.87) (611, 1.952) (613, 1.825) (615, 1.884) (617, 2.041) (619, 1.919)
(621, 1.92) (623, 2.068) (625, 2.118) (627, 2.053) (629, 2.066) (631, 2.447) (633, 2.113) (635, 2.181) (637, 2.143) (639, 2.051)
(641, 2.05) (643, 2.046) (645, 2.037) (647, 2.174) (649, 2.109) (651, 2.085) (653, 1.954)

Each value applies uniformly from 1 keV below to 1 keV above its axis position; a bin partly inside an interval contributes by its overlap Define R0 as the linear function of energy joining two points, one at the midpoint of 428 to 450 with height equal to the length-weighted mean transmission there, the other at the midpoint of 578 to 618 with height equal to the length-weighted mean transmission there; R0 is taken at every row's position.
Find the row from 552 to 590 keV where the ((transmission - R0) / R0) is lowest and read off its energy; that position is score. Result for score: 587 keV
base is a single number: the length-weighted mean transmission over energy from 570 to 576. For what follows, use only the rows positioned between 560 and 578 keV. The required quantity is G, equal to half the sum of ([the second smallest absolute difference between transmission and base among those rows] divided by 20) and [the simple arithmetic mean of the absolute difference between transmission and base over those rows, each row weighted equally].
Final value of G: 0.03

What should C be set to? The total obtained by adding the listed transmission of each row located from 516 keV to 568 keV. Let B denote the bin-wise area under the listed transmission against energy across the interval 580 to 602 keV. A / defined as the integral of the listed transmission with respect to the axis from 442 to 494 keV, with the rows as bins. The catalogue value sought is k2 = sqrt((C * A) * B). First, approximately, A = 118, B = 47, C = 60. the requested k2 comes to 578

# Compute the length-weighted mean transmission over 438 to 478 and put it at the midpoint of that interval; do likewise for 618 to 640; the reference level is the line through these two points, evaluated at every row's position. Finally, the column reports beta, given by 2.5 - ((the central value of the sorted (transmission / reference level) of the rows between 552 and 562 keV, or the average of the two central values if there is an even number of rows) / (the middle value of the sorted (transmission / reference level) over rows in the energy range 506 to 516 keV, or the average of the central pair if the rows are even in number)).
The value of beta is 1.45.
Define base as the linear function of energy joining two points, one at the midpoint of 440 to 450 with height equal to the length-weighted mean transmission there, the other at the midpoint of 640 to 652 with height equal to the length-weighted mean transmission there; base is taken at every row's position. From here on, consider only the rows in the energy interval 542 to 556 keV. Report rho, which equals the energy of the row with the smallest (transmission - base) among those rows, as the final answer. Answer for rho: 547 keV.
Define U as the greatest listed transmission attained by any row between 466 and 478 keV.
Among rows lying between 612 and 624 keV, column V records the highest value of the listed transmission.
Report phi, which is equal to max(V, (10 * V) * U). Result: 50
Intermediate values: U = 2.426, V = 2.068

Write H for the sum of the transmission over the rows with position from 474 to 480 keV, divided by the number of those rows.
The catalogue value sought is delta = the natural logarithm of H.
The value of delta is 0.786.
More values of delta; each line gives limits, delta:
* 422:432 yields 0.801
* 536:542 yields 0.807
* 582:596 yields 0.791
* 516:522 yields 0.785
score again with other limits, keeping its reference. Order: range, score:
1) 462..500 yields 475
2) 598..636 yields 603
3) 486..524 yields 503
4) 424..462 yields 427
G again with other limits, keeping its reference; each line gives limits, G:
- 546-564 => 0.04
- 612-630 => 0.19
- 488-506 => 0.05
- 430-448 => 0.09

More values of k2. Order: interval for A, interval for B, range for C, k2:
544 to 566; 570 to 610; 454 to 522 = 585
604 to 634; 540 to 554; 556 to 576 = 216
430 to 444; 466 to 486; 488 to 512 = 195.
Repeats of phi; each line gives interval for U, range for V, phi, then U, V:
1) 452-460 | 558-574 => 60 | 2.31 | 2.589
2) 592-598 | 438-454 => 49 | 2.098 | 2.349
